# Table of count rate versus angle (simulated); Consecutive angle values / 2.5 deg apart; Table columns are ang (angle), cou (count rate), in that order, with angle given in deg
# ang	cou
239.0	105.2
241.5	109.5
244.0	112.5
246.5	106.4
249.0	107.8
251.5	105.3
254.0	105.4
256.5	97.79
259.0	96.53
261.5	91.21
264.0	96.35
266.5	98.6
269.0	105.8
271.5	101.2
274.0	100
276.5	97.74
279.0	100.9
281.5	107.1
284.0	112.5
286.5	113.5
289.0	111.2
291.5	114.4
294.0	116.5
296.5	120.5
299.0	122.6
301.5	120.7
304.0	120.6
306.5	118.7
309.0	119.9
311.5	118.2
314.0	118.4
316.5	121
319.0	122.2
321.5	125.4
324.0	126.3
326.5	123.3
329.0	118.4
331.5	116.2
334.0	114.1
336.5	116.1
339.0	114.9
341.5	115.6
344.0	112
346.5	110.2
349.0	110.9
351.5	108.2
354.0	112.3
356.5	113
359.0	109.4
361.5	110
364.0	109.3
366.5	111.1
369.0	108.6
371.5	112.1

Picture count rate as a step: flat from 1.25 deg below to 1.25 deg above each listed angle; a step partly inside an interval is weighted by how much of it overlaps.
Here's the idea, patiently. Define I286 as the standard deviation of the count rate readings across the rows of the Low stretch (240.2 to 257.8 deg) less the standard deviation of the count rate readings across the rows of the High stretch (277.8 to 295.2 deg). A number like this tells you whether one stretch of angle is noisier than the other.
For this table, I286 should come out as -1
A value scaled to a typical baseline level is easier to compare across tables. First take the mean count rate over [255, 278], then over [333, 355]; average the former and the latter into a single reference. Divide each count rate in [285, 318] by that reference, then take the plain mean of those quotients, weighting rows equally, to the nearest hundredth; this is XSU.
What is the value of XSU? 1.12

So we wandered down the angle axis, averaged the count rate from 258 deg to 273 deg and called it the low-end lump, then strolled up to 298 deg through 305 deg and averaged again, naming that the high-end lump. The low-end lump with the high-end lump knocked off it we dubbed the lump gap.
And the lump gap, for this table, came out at -23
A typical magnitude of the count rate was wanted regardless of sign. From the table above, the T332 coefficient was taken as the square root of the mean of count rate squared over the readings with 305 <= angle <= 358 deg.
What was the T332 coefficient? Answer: 117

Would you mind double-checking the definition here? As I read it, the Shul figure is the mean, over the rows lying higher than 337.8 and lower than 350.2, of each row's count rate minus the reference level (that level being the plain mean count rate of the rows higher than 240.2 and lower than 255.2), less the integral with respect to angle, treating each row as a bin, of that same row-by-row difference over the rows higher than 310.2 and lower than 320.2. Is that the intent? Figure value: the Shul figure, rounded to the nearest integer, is -116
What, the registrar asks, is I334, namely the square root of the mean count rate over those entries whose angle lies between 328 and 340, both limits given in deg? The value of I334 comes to 10.8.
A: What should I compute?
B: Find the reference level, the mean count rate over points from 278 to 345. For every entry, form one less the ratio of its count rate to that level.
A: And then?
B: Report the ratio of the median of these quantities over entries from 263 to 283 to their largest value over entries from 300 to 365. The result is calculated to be 1.9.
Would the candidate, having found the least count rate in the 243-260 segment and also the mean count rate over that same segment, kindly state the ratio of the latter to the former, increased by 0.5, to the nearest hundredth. 1.58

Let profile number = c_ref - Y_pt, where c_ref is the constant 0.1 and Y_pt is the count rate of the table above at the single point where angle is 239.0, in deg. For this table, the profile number -105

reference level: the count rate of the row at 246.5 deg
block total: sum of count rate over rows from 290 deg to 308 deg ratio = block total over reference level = 7.8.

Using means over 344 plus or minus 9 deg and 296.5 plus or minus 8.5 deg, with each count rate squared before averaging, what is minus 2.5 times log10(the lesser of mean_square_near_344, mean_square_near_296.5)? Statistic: -10.3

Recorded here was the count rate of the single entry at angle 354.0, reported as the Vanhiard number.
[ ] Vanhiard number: 112.3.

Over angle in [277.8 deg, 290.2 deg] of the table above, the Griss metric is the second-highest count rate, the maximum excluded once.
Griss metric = 112.5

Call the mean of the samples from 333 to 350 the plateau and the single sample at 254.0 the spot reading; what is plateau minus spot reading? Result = 8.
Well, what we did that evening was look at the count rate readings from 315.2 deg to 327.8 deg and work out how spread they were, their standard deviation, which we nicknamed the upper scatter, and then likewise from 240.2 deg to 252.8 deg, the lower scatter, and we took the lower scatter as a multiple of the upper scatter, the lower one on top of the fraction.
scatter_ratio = 1.3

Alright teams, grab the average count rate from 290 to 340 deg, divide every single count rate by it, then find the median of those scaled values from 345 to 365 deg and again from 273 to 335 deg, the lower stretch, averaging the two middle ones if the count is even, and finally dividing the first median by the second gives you 0.93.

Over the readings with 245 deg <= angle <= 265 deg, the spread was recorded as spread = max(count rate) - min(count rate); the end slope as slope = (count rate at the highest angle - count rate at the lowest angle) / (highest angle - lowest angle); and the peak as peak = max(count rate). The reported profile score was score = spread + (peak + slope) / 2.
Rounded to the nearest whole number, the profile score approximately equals 70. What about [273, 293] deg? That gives 74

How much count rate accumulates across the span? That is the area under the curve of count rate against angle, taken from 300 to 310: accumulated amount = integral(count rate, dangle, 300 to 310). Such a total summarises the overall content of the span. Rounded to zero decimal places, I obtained 1200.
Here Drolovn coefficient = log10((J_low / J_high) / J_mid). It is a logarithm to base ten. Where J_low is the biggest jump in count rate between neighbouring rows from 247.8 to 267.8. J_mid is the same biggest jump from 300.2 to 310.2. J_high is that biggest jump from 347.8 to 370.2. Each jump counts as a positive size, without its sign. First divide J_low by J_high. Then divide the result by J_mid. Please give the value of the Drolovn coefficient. -0.01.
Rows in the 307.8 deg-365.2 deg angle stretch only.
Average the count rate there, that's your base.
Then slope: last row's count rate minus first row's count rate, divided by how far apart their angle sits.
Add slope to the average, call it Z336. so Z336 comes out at 116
